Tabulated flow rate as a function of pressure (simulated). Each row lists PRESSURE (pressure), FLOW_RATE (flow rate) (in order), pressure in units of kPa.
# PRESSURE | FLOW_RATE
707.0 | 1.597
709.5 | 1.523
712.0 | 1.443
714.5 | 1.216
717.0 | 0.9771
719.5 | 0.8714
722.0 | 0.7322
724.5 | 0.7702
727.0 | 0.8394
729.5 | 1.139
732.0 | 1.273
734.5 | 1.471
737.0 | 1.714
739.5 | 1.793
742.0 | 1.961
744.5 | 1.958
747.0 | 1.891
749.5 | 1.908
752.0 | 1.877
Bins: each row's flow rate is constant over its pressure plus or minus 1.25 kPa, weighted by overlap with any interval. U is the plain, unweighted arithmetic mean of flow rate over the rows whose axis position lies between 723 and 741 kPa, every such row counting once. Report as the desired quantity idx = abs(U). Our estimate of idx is 1.29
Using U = 1.3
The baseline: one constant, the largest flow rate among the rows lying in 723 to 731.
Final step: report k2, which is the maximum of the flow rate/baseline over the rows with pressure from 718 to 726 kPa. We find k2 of 0.77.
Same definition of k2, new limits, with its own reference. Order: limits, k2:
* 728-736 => 1.29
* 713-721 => 1.07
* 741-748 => 1.72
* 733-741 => 1.57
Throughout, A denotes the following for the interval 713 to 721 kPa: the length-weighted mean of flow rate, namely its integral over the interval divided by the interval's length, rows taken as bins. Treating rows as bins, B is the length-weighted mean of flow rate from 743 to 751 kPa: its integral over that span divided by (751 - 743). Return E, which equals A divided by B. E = 0.5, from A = 1.03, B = 1.92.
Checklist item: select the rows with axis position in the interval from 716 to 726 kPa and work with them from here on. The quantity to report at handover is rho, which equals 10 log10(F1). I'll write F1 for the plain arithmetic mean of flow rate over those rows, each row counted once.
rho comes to -0.8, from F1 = 0.8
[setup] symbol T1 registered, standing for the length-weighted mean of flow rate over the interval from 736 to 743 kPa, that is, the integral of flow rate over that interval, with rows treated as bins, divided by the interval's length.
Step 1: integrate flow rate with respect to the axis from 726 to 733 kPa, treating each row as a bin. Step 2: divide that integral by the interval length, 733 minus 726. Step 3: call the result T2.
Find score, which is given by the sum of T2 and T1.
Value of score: 2.91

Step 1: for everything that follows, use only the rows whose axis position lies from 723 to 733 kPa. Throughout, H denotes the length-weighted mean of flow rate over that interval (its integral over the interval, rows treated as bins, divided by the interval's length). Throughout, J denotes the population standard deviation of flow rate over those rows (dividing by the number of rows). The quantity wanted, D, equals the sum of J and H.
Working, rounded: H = 1.0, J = 0.21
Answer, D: 1.2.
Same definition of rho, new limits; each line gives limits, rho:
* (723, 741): 1.1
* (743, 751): 2.8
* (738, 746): 2.8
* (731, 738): 1.7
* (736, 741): 2.4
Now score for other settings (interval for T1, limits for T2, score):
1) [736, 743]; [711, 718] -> 3.03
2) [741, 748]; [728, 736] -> 3.23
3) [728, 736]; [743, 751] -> 3.21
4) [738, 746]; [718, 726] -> 2.70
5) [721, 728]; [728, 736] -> 2.07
